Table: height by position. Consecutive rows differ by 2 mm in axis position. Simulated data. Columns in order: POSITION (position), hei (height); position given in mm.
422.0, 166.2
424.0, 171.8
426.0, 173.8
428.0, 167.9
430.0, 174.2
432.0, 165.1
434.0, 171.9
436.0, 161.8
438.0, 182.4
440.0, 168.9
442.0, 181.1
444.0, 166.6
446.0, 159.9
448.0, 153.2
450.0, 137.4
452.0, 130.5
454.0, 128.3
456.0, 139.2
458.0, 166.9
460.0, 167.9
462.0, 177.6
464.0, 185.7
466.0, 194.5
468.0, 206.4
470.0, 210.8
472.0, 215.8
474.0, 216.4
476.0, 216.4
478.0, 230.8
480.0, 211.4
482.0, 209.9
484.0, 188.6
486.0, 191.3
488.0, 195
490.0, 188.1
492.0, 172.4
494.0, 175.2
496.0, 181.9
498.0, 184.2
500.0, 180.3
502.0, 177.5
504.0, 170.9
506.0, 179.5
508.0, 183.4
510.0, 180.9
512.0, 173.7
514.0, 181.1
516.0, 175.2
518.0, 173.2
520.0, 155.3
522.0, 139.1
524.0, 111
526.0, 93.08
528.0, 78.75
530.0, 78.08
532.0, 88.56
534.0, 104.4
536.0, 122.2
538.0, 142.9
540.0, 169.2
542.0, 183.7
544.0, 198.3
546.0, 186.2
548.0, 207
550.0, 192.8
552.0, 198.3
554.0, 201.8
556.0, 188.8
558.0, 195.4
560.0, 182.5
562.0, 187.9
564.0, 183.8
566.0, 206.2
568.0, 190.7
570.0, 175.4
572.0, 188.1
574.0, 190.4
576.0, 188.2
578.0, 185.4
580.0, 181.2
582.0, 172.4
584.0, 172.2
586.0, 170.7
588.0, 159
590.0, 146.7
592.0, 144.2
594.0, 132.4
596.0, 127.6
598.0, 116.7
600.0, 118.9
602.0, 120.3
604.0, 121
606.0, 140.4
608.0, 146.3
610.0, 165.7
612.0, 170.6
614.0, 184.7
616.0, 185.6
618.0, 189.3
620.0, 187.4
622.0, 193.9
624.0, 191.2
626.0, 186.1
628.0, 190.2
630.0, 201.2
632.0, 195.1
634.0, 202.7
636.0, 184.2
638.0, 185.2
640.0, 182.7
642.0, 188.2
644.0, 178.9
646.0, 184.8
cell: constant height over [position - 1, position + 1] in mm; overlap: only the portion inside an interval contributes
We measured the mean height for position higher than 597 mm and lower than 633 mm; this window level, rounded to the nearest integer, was 167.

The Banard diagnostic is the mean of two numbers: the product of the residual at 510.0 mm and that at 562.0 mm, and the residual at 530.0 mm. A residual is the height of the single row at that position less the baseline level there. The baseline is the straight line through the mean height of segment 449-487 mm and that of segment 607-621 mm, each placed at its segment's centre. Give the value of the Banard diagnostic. -60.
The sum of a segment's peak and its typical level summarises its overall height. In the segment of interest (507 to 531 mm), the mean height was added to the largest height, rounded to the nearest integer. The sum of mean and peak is 327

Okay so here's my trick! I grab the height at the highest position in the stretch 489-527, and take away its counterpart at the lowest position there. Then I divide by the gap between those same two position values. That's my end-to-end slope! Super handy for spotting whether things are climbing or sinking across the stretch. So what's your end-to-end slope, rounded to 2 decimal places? -2.64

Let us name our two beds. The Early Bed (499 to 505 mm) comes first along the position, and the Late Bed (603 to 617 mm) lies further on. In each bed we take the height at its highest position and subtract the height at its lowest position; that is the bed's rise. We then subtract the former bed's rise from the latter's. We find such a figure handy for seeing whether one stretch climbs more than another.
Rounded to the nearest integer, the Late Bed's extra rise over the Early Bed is 74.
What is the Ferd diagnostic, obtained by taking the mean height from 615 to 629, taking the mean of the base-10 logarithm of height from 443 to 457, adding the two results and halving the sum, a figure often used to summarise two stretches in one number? 95.6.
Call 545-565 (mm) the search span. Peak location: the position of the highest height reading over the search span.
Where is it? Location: 548.0 mm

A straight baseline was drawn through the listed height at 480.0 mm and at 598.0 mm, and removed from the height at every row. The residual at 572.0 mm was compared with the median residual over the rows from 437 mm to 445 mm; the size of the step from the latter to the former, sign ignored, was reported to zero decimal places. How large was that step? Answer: 119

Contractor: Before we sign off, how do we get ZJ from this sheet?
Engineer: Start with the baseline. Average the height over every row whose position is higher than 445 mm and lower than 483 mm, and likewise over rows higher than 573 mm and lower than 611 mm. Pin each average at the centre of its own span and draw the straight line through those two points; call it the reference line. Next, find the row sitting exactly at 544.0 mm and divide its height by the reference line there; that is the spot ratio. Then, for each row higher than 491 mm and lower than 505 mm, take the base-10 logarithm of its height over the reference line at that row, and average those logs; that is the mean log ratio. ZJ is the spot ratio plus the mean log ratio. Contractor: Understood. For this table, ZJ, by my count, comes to 1.22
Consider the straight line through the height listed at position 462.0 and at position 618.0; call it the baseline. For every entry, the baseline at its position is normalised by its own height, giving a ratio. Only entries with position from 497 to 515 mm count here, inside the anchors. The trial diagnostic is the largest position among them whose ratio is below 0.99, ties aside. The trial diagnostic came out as 508.0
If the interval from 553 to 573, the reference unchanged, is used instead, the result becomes 572.0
